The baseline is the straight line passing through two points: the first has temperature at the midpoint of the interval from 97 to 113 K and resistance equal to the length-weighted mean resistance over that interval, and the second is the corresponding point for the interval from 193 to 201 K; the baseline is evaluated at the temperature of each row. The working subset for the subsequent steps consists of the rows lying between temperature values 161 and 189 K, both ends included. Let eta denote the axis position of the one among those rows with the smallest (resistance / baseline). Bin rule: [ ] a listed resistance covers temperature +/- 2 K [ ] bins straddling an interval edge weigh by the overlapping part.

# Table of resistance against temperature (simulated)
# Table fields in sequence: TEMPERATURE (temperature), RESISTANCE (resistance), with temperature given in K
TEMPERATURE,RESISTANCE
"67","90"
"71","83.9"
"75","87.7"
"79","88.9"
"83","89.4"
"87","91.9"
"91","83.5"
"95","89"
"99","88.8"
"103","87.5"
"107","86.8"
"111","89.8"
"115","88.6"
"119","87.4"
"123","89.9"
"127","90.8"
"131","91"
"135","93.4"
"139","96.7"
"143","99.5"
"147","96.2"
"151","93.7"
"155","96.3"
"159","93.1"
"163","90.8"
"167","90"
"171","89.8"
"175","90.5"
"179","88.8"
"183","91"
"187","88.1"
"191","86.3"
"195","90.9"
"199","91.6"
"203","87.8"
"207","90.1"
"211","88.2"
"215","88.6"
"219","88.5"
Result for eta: 187 K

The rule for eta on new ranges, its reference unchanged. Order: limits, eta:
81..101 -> 91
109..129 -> 119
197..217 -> 203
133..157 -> 151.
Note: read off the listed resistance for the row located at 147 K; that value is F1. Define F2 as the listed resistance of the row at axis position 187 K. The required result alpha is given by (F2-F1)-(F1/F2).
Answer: -9.2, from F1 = 96.2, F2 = 88.1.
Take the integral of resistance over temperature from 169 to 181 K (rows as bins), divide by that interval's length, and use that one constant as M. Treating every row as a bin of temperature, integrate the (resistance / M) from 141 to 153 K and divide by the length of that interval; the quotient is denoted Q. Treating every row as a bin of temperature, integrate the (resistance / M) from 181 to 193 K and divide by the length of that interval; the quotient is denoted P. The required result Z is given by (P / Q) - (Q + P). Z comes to -1.14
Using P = 0.99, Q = 1.08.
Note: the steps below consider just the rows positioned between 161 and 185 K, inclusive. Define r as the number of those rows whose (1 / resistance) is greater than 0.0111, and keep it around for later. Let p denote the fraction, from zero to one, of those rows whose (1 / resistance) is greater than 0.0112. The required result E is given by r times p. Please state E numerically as 0.5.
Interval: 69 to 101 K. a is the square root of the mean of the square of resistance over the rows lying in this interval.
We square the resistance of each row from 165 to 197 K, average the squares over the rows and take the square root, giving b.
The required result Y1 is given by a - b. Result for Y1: -2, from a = 87.9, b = 89.44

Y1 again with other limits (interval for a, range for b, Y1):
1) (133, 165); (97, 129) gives 6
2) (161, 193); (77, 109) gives 1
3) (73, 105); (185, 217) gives -1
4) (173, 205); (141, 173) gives -4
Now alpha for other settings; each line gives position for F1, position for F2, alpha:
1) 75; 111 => 1.1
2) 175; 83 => -2.1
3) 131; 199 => -0.4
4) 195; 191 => -5.7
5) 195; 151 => 1.8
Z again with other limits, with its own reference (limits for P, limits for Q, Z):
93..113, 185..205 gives -0.98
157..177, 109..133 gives -1.00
